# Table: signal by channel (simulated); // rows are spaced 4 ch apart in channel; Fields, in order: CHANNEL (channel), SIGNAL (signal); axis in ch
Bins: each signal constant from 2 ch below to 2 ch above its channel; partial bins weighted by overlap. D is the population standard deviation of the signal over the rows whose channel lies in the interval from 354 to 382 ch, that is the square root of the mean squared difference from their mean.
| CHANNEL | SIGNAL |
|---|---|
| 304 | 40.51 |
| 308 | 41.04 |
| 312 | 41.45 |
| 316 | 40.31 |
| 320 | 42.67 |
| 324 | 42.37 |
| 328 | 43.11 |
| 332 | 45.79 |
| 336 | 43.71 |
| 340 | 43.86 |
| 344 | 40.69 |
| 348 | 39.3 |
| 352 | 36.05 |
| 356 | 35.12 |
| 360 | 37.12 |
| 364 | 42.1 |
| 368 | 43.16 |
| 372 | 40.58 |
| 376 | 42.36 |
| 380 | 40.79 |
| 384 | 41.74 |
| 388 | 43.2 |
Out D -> 2.7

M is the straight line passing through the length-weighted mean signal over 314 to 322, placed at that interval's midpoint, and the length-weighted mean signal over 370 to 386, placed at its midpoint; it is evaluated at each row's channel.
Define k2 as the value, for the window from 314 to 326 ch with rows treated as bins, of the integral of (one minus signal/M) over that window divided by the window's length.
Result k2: -0.01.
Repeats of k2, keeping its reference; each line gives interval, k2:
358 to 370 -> 0.01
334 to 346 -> -0.03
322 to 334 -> -0.06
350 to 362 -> 0.13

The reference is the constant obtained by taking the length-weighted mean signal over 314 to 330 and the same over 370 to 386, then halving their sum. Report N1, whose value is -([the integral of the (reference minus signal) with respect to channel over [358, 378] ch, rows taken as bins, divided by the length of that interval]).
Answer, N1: -0.7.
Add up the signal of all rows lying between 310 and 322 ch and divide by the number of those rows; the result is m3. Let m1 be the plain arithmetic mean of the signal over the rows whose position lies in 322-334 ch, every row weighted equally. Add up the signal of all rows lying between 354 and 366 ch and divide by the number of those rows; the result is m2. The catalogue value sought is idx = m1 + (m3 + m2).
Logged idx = 123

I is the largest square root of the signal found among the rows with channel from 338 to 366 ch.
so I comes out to 6.62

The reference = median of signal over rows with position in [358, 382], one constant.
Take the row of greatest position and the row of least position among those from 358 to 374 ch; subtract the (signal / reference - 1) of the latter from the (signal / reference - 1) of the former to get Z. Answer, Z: 0.08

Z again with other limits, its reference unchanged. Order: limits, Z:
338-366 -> -0.04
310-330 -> 0.04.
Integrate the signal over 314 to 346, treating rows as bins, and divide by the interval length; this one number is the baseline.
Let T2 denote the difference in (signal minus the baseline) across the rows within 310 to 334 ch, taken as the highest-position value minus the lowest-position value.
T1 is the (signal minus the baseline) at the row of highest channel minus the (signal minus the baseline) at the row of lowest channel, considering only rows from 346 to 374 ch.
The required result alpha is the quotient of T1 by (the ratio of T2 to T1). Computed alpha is 0.4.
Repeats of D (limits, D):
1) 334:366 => 3.2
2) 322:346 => 1.5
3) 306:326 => 0.9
